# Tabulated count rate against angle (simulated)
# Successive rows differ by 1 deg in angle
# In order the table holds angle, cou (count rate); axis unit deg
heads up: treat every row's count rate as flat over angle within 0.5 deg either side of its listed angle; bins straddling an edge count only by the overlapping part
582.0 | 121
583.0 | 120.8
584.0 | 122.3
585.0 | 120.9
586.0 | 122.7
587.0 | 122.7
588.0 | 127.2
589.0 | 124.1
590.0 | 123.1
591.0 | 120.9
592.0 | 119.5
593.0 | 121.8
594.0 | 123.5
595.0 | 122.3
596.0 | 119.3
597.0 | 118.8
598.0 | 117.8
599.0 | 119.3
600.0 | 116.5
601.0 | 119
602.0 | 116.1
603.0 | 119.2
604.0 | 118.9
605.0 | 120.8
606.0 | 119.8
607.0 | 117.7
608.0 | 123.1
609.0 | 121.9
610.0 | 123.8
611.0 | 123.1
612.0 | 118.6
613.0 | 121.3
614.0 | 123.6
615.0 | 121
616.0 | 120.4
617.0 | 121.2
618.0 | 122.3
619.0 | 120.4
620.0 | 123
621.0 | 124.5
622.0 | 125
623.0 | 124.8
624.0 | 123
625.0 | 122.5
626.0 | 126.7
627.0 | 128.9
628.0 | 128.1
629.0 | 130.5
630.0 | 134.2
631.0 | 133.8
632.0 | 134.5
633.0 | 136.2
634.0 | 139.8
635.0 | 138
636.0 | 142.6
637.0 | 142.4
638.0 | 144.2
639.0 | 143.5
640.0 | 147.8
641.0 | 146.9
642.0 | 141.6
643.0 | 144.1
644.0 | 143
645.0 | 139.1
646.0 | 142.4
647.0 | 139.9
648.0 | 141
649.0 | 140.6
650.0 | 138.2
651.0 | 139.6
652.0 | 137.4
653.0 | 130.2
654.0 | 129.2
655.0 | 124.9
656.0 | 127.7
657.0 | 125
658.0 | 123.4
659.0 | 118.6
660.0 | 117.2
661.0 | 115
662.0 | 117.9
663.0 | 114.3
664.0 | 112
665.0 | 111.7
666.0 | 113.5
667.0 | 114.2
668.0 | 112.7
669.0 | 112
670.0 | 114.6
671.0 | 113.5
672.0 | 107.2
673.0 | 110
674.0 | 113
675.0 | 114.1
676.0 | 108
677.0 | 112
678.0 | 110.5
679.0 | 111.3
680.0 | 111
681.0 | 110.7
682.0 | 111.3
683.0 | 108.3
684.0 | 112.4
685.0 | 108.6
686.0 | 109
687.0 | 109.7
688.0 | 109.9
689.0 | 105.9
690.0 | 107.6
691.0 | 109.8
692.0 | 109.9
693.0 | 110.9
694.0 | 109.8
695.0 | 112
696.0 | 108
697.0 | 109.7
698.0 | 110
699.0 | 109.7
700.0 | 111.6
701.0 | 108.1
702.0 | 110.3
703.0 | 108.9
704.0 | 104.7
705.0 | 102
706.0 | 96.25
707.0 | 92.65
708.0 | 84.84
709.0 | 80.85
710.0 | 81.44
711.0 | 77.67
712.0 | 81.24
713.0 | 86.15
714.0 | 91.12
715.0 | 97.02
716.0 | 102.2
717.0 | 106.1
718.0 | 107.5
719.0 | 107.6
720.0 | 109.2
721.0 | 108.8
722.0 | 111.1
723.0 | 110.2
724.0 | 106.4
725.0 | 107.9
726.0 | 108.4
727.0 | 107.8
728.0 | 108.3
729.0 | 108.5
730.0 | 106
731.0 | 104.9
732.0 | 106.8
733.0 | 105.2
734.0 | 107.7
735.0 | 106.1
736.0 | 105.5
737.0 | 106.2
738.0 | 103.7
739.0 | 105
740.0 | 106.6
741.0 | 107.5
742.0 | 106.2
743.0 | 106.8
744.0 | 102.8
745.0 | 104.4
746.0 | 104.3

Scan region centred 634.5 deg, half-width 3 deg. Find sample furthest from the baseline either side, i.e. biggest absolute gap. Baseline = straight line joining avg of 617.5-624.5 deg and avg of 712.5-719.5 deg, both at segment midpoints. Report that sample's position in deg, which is 637.0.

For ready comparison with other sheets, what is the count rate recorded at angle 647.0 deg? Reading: 139.9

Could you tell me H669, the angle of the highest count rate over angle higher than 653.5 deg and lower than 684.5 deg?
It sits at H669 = 654.0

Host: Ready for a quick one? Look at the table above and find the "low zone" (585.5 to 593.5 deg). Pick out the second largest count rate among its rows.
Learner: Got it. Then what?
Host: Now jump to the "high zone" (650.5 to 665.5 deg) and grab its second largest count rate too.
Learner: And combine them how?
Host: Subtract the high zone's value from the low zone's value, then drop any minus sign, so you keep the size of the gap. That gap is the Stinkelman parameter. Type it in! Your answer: 13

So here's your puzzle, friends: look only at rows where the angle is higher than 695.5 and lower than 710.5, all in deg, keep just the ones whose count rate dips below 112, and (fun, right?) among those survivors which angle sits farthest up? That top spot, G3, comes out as 710.0 deg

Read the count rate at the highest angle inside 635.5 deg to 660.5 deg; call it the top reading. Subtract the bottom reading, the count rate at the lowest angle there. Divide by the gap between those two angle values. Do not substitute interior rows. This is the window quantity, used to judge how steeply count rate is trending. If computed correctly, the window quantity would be -1.1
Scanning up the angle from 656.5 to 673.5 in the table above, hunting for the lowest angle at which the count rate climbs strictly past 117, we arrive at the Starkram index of 657.0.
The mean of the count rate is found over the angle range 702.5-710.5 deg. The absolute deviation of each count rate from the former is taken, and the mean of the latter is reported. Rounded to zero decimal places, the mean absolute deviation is 9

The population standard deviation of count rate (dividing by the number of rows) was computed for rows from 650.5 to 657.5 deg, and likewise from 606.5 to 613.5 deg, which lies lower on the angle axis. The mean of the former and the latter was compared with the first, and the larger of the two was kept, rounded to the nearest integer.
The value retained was 5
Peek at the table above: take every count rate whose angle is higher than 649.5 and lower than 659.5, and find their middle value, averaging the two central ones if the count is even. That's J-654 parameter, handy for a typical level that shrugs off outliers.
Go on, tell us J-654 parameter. 128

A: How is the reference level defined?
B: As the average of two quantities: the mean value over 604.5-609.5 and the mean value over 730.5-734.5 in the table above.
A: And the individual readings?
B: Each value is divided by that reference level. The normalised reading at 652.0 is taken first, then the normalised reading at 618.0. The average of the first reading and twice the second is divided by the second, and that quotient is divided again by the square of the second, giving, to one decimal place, 1.3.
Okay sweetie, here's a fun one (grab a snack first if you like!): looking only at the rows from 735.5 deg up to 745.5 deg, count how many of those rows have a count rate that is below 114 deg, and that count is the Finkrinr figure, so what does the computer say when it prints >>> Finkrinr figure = 10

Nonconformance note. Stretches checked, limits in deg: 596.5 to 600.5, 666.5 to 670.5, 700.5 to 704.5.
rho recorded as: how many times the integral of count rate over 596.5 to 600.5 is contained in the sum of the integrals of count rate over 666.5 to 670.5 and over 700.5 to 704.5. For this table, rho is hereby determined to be 1.87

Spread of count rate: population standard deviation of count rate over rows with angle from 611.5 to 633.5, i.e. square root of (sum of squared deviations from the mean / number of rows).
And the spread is 5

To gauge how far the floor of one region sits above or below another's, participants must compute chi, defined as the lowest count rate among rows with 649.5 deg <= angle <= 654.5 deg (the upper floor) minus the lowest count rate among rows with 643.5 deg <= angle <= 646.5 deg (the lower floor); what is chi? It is -10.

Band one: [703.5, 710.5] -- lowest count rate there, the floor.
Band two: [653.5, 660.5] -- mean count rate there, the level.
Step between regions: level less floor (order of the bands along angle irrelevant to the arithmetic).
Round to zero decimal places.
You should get 43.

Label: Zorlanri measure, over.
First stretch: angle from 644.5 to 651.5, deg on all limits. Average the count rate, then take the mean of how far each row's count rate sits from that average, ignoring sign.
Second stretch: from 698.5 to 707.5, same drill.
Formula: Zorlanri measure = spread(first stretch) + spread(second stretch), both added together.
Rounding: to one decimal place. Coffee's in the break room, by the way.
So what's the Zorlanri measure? 6.4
